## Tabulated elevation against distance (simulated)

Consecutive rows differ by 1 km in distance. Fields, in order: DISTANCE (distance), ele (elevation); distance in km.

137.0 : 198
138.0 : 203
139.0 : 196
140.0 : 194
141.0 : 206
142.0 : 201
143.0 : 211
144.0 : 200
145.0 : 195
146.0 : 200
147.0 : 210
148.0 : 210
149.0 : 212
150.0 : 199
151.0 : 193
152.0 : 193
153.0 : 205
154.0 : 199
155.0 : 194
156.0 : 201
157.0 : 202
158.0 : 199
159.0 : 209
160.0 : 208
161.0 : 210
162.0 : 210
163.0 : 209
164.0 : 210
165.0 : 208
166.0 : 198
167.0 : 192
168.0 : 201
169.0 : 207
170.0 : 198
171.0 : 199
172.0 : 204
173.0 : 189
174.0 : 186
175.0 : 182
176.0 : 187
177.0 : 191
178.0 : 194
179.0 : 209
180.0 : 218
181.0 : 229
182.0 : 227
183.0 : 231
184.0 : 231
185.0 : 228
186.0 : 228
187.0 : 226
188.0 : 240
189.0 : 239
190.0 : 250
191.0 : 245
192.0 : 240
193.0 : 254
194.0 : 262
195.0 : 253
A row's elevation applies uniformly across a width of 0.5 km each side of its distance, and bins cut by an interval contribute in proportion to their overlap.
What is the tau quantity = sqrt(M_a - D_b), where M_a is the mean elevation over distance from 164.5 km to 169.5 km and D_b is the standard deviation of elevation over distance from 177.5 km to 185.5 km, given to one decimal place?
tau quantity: 13.7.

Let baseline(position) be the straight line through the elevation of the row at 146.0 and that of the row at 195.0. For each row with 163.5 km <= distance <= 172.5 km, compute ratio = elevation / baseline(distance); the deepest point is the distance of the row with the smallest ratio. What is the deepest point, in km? 167.0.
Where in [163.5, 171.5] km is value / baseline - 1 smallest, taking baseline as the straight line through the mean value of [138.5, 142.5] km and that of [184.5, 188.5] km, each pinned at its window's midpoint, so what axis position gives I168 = 167.0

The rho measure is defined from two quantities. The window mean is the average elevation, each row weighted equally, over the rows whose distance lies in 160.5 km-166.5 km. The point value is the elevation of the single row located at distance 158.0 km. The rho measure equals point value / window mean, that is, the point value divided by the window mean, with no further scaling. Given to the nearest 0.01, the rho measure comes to 0.96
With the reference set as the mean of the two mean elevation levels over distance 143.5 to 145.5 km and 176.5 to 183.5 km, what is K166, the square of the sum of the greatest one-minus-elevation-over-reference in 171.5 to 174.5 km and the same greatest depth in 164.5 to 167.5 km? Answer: 0.027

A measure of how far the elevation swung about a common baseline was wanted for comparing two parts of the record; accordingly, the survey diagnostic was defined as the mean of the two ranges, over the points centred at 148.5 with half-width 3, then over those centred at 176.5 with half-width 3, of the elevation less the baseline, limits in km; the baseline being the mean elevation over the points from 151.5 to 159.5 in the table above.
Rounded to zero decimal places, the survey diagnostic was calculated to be 23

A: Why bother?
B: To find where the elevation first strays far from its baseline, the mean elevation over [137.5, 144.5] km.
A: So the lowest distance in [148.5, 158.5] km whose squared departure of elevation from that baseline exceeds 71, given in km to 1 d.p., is 149.0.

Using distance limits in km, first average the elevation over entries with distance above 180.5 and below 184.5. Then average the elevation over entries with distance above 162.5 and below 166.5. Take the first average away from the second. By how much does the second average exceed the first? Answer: -23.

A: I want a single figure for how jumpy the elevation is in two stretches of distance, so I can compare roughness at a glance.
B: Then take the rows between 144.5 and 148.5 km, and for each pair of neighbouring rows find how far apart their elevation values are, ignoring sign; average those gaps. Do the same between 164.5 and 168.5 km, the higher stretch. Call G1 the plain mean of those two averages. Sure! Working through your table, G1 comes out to 6.7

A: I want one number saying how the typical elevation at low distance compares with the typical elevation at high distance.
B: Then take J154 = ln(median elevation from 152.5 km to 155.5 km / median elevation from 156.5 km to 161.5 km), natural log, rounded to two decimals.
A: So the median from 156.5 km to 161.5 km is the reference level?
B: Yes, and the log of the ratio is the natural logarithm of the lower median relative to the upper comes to -0.04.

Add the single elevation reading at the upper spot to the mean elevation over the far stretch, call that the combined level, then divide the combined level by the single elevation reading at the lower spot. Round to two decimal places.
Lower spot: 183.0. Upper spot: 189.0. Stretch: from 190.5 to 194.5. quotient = 2.12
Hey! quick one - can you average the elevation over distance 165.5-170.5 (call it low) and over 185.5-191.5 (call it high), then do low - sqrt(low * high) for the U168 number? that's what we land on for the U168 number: -19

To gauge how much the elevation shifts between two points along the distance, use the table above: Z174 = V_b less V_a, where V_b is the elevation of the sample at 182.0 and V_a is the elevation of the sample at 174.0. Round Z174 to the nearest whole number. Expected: 41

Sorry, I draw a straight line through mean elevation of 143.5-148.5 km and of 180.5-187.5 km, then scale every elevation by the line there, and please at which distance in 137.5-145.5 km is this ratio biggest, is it 143.0 km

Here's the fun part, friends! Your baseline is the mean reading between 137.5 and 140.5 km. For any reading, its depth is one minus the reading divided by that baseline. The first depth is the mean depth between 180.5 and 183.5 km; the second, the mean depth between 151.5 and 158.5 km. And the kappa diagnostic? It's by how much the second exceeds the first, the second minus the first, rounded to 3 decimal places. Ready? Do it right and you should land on 0.152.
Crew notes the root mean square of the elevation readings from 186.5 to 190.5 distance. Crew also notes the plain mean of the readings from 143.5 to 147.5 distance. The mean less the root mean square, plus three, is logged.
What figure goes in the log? -35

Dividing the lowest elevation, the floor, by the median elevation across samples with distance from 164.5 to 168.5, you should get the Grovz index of 0.962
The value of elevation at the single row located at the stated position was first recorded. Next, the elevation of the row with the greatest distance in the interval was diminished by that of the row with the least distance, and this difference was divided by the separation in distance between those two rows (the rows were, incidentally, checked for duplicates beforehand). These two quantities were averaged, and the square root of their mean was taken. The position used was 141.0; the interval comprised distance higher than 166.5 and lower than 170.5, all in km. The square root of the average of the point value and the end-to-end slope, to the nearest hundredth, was 10.20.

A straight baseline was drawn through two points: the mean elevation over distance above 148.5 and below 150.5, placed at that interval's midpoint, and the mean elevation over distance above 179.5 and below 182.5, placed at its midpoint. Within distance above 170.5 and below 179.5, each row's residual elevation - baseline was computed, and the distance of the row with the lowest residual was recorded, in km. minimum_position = 175.0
